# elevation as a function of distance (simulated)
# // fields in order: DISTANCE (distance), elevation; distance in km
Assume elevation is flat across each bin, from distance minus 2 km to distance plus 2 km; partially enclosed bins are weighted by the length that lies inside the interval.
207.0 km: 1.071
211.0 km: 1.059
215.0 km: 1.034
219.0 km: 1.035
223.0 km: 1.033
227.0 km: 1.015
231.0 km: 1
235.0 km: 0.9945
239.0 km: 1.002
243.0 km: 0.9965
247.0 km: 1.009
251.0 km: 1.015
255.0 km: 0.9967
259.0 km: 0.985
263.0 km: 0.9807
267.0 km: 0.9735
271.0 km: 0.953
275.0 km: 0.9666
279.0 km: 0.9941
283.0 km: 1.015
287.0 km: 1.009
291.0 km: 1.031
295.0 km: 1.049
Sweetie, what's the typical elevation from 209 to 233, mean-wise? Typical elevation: 1.03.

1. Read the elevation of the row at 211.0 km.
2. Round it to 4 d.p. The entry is 1.0590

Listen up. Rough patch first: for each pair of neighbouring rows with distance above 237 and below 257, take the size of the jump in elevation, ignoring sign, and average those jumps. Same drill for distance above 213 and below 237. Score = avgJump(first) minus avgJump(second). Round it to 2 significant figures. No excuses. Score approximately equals 0.0023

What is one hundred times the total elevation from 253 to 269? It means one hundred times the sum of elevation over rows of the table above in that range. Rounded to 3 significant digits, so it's 394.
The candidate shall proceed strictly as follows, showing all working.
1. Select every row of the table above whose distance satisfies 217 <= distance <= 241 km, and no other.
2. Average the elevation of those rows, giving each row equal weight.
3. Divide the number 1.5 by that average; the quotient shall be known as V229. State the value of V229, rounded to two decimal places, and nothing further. 1.48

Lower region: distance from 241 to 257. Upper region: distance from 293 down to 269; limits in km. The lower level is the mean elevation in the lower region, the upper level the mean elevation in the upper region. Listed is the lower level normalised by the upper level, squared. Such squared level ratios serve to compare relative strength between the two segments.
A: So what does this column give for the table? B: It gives 1.02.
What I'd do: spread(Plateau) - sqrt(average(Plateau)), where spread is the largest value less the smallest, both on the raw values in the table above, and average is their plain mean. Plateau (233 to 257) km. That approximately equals -0.981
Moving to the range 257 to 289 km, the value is -0.930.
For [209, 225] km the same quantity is -0.994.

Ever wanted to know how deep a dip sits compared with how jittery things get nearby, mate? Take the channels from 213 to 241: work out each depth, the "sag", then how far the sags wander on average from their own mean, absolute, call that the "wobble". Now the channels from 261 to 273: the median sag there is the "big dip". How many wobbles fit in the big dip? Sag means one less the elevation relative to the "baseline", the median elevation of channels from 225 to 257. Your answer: 1.8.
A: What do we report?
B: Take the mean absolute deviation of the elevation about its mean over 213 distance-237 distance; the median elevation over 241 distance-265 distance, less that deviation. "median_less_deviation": 0.981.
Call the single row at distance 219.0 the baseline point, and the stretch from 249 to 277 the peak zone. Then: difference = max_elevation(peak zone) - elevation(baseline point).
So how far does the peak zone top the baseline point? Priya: -0.02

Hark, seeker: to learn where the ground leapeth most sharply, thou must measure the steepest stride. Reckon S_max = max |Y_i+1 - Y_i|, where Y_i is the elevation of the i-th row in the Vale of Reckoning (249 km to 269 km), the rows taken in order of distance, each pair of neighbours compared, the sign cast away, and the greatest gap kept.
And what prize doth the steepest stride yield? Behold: 0.018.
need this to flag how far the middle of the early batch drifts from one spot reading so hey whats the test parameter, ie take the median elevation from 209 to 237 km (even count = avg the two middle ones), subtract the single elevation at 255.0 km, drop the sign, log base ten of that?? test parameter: -1.44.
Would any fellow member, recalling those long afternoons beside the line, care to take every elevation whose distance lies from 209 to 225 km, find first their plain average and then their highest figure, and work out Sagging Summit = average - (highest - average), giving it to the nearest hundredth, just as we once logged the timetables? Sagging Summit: 1.02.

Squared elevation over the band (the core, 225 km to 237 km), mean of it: 1.01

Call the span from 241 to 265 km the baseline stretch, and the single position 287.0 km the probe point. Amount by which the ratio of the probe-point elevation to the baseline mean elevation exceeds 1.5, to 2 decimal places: -0.49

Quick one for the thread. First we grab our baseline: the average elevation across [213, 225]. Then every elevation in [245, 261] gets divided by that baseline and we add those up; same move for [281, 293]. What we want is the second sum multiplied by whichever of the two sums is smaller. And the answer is 8.7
